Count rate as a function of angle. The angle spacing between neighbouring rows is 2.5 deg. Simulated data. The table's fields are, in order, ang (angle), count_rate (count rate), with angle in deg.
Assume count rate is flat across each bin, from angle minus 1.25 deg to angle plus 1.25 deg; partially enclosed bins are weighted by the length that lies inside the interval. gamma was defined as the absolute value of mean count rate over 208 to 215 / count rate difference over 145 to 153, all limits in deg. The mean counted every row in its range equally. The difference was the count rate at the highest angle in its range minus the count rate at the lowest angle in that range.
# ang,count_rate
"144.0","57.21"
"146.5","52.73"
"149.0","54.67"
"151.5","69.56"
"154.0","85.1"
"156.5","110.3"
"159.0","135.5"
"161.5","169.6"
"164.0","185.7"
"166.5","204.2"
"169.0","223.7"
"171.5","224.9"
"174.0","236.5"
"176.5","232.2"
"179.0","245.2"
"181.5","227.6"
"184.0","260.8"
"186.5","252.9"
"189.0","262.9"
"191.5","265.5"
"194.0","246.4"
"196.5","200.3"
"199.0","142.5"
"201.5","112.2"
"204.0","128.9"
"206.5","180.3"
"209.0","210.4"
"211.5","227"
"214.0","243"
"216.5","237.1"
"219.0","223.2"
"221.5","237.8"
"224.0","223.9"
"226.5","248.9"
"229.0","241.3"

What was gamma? 13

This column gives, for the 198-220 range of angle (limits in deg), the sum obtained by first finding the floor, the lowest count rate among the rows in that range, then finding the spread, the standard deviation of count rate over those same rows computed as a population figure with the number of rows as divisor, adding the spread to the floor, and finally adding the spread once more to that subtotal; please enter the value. 207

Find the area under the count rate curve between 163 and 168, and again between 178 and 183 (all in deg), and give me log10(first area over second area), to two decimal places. -0.08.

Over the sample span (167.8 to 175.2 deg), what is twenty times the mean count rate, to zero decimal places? 4567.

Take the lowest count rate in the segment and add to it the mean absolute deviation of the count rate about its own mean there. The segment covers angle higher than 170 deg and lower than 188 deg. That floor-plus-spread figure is 236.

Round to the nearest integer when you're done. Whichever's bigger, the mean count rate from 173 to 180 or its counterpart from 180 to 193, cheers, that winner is 254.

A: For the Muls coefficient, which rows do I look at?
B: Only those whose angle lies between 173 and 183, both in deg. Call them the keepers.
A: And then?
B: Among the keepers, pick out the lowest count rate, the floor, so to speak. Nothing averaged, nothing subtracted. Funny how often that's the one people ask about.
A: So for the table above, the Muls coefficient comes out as 227.6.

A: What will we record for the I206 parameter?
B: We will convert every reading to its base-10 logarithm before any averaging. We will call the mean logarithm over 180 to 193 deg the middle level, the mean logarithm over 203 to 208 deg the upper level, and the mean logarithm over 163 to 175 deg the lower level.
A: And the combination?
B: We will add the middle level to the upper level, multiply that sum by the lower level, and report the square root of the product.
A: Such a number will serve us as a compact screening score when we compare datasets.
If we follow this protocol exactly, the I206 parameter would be 3.27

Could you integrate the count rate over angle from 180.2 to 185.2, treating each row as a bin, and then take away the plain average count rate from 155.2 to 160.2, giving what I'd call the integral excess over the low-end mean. 1098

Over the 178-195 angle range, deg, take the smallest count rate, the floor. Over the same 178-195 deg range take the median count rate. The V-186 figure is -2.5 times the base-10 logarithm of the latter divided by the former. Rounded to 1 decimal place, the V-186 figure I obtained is -0.1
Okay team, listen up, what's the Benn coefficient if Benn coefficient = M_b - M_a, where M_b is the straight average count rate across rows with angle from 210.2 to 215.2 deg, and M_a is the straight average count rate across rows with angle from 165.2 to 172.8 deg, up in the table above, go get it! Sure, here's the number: 17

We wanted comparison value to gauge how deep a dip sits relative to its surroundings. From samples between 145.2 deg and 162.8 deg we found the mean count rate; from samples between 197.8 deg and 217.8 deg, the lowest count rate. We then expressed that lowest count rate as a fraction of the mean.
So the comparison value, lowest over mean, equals 1.2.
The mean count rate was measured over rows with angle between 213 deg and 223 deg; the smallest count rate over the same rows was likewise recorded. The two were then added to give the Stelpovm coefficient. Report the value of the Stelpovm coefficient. 458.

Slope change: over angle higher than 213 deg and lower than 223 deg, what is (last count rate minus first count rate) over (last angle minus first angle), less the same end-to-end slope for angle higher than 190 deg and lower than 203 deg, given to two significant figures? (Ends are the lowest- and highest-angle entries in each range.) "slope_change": 15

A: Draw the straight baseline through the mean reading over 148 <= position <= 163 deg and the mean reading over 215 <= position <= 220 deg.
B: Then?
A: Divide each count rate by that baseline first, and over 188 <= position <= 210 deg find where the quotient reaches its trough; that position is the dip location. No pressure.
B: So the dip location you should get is 201.5 deg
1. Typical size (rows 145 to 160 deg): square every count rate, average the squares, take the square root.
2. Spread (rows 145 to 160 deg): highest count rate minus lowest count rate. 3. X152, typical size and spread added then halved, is 86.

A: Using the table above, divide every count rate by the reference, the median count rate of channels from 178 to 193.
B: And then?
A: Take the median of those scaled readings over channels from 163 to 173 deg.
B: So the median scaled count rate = 0.83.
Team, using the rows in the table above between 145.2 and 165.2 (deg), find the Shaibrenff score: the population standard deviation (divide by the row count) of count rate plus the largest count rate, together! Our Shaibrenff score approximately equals 234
